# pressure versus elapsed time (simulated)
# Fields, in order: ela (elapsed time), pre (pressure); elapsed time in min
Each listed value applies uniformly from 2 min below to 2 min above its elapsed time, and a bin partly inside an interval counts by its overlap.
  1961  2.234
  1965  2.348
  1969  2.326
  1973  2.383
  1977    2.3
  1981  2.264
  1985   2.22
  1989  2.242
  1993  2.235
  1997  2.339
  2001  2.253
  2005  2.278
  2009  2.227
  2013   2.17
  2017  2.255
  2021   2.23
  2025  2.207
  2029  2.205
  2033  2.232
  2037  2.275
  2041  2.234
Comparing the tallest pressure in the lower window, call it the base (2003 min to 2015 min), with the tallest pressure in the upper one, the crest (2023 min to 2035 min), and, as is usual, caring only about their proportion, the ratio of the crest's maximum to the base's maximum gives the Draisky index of 0.98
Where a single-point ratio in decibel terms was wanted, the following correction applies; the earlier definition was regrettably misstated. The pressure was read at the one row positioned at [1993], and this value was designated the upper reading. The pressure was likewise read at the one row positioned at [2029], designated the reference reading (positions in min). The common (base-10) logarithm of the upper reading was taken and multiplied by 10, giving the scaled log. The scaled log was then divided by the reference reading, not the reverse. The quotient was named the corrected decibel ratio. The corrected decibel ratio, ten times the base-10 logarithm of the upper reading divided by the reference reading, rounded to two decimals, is 1.58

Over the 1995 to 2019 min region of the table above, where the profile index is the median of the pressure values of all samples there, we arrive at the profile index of 2.254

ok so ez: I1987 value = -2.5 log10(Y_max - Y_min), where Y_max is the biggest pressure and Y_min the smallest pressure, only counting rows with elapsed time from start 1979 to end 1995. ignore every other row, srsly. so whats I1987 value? 3.39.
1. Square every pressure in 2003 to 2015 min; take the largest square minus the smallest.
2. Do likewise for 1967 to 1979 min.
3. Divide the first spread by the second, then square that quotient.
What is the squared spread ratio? 1.5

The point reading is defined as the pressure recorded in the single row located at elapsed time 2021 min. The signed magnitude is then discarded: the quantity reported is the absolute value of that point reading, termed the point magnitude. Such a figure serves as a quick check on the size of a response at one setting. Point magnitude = 2.23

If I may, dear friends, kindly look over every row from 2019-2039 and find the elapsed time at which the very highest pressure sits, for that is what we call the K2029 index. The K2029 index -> 2037 min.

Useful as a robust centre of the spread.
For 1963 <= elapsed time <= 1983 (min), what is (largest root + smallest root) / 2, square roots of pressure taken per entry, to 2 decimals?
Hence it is 1.52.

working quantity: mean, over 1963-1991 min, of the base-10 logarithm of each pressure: 0.361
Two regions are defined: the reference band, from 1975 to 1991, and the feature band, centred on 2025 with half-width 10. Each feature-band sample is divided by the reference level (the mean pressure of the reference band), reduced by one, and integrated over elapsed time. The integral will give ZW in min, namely -0.3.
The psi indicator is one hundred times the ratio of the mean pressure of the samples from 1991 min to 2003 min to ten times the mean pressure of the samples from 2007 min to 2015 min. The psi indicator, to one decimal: 10.4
